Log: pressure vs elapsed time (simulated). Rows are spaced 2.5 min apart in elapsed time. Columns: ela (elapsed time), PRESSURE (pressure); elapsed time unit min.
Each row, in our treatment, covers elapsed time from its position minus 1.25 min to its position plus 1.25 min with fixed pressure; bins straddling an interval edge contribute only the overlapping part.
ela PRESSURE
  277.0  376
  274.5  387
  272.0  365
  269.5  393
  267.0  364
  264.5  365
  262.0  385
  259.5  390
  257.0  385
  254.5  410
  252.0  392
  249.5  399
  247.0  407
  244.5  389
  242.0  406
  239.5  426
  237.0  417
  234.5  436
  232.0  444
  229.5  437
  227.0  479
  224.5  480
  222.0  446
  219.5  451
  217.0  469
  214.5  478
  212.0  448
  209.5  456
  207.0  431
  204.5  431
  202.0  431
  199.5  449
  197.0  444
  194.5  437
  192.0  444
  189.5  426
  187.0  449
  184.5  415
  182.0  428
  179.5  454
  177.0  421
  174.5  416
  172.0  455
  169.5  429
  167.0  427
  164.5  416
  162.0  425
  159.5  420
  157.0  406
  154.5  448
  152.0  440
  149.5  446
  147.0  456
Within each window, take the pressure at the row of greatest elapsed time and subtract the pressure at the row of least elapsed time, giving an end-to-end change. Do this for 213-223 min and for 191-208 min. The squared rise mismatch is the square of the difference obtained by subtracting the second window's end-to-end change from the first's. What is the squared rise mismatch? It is 361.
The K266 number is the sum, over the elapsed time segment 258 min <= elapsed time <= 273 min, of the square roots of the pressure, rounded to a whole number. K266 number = 116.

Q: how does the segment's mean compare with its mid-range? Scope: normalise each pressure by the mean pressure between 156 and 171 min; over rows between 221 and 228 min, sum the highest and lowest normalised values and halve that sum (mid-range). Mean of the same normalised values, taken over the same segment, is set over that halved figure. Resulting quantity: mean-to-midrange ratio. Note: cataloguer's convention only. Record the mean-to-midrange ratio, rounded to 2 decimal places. 1.01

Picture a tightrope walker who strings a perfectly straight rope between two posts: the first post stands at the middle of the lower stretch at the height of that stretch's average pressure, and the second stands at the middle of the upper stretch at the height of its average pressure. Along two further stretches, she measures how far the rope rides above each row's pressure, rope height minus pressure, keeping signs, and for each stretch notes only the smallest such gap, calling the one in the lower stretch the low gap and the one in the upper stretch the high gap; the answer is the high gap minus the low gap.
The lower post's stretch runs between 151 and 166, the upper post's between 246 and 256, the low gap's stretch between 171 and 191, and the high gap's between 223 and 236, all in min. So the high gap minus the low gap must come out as -38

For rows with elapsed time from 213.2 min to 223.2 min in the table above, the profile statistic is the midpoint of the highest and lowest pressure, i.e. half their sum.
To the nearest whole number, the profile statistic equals 462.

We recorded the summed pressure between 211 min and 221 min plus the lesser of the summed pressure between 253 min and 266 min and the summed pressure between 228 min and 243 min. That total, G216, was 3781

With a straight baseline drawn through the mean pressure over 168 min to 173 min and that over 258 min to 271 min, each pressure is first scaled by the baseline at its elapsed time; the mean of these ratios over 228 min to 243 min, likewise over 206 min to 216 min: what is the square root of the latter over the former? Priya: 1.01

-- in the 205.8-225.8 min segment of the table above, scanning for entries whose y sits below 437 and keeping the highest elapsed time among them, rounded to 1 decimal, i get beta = 207.0 min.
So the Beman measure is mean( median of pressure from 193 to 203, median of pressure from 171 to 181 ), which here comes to 439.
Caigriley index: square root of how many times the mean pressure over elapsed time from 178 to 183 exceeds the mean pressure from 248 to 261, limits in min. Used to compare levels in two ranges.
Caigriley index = 1.06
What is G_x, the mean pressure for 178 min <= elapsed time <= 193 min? 436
